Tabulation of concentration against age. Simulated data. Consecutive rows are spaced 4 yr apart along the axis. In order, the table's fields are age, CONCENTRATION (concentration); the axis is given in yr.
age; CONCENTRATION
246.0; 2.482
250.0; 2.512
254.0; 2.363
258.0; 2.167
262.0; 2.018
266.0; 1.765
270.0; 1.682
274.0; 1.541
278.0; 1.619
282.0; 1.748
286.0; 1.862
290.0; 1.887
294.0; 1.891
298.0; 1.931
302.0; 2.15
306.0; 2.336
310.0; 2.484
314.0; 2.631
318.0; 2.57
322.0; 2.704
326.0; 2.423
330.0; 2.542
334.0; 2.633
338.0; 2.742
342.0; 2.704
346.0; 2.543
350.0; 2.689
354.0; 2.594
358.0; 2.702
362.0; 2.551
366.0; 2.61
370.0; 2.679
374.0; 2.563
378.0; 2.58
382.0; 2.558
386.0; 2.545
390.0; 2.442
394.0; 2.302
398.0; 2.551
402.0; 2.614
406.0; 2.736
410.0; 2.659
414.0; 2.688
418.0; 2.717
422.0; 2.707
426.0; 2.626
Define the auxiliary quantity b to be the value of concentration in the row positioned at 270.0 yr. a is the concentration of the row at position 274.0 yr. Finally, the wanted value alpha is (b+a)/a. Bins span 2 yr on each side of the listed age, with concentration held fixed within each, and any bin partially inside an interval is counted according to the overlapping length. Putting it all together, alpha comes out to 2.09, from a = 1.541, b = 1.682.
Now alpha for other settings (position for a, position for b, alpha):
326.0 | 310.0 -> 2.03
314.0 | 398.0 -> 1.97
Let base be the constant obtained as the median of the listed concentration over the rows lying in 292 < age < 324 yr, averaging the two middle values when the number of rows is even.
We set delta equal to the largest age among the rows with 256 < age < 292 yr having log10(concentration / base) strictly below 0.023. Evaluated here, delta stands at 290.0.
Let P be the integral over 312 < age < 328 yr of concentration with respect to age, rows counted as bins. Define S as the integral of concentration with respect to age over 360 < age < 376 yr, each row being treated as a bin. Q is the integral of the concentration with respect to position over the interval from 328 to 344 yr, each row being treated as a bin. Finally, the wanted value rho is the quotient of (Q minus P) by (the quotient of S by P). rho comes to 1.2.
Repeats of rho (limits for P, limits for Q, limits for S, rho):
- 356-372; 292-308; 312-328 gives -9.1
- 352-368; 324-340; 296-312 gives -0.5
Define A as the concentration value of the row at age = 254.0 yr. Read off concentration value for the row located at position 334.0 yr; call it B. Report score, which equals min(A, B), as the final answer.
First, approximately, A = 2.363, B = 2.633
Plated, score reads 2.4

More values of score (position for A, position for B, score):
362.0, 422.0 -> 2.6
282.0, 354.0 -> 1.7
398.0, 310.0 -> 2.5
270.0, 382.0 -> 1.7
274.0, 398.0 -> 1.5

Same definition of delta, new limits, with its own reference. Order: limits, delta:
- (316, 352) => 326.0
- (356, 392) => 390.0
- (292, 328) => 326.0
